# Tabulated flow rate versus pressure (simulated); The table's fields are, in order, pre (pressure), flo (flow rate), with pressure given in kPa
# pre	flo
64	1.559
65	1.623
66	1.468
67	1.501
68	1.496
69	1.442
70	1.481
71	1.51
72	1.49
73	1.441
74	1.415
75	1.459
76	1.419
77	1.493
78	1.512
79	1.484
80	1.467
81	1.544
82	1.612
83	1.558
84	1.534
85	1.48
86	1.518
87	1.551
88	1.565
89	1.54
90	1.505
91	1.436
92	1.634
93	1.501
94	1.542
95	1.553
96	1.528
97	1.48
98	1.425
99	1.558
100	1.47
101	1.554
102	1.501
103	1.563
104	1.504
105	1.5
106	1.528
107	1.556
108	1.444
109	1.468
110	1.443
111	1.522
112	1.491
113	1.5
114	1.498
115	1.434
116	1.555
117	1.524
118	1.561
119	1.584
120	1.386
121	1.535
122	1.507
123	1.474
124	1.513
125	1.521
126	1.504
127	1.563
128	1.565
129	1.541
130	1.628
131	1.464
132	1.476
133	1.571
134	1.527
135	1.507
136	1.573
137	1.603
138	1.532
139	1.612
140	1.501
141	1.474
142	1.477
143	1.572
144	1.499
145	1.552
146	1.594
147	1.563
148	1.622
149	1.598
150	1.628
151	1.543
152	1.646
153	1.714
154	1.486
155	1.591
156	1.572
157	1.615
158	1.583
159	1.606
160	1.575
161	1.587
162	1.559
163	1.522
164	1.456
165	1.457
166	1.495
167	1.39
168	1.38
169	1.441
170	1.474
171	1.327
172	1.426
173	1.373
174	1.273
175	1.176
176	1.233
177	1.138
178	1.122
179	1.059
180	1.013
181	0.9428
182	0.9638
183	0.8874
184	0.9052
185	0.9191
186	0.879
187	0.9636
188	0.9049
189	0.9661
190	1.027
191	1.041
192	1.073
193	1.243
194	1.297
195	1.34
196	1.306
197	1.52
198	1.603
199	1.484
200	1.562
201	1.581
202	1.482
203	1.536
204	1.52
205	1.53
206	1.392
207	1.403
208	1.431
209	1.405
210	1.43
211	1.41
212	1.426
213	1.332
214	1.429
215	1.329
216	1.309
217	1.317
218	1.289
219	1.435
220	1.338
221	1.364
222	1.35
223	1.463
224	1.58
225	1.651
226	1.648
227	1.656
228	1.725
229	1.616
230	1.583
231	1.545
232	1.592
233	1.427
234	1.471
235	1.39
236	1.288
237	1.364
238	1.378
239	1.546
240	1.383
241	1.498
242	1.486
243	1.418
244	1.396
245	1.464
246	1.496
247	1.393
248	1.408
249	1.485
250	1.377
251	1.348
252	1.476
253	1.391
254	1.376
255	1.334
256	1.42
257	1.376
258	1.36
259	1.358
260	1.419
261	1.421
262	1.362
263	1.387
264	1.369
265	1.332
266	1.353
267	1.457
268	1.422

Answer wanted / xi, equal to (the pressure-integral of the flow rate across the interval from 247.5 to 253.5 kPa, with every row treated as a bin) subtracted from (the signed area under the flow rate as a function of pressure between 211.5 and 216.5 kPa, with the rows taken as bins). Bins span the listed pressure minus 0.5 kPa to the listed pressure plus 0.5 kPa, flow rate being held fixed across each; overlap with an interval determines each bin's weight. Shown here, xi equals -1.7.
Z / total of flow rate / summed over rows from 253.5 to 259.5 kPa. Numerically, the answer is 8.22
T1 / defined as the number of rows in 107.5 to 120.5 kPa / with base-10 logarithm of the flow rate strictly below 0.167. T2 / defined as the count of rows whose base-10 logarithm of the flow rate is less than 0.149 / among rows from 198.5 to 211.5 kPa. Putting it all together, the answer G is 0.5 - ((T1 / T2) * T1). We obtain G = -7.8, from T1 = 5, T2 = 3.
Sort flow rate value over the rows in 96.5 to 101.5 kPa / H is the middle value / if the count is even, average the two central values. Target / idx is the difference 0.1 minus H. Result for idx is -1.38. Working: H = 1.48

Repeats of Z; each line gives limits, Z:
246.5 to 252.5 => 8.49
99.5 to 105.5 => 9.09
